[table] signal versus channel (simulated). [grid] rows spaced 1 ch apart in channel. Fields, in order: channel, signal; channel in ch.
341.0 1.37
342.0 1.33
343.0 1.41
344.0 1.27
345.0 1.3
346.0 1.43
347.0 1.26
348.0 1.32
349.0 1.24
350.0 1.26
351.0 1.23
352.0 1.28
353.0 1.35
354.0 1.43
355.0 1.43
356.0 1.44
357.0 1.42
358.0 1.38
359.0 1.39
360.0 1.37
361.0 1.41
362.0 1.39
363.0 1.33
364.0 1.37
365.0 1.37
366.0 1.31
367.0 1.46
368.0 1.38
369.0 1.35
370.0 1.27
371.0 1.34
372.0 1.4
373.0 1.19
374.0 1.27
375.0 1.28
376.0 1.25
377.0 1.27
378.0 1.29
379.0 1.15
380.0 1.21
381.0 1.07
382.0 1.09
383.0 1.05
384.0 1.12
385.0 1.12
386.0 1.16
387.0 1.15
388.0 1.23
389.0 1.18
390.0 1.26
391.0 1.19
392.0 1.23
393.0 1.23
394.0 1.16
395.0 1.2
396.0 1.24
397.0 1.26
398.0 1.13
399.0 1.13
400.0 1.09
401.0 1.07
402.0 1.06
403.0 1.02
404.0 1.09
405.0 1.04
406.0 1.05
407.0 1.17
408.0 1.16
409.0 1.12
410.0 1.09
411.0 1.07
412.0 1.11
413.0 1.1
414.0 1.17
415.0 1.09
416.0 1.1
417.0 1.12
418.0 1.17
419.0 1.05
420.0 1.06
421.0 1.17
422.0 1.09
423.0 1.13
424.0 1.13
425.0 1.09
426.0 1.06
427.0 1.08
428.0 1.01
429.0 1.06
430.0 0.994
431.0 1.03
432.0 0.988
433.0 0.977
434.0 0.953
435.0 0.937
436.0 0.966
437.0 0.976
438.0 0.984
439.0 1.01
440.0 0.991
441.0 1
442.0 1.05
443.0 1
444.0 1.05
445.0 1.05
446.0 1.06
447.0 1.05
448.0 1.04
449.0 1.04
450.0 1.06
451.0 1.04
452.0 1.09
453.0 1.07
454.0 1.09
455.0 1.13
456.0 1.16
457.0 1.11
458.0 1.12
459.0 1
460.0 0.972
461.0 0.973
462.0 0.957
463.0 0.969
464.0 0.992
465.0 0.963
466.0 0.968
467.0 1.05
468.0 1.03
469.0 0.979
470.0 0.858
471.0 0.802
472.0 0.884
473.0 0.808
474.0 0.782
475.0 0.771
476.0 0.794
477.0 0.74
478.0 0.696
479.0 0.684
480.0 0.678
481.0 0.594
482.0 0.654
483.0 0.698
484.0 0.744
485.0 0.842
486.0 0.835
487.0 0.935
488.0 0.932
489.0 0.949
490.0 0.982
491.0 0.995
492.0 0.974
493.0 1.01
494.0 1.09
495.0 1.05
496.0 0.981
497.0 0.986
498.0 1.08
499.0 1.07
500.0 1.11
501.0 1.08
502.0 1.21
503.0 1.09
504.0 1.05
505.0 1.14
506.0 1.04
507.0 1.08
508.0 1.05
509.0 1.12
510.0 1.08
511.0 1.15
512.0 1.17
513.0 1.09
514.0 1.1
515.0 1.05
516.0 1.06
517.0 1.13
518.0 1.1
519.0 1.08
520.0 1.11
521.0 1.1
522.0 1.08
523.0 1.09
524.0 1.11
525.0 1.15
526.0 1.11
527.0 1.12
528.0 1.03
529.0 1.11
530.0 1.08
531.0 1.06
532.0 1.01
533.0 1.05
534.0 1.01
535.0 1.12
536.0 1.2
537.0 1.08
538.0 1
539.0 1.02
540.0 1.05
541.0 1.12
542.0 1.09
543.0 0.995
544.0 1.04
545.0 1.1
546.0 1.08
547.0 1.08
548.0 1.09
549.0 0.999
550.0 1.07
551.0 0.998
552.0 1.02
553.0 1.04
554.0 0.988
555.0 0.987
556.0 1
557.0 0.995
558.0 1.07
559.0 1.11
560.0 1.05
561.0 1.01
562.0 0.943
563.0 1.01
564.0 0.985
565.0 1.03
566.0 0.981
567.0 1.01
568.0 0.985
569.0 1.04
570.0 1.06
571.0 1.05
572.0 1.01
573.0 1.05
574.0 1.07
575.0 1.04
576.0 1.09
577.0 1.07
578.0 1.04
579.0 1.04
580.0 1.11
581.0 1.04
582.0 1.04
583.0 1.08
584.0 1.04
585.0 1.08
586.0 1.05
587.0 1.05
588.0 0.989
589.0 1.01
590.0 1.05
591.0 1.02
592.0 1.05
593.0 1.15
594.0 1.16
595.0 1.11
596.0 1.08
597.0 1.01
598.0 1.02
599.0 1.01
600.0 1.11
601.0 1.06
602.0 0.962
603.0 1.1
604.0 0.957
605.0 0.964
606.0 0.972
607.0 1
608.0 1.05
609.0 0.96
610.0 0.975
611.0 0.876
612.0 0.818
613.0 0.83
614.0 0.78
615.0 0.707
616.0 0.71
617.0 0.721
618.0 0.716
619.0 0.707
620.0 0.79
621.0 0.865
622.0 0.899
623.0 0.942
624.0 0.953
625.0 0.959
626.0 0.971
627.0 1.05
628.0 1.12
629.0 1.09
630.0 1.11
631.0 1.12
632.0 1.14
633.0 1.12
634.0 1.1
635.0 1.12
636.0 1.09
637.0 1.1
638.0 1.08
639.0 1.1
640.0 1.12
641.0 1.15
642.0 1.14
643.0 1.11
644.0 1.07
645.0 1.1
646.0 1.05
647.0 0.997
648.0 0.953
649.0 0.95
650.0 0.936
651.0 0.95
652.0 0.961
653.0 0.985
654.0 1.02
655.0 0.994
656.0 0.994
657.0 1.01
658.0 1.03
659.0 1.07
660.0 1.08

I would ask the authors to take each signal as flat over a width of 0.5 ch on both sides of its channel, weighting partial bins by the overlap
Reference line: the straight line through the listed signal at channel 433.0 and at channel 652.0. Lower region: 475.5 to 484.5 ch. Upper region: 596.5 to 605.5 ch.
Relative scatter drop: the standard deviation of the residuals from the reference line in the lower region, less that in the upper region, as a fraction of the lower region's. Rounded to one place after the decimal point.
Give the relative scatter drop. 0.0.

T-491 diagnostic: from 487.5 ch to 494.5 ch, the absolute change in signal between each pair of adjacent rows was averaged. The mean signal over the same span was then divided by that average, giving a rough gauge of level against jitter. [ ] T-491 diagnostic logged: 30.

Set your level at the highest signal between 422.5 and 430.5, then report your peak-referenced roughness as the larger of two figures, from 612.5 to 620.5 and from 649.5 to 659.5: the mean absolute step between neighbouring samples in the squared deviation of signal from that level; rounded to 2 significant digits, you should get 0.025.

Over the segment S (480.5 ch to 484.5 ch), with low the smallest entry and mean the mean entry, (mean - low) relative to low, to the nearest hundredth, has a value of 0.13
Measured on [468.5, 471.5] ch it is 0.10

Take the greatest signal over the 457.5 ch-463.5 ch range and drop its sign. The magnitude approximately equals 1.12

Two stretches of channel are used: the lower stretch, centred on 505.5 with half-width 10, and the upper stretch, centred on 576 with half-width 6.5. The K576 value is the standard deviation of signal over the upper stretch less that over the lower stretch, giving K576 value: -0.030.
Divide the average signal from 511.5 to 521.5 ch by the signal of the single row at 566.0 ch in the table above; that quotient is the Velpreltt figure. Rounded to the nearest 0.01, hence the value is 1.12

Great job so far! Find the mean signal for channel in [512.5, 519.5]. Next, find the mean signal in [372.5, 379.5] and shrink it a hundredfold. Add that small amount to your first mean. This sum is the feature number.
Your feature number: 1.10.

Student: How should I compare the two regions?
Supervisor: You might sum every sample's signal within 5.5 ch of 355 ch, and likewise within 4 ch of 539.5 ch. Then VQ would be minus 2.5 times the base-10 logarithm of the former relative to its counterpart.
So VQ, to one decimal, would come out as -0.6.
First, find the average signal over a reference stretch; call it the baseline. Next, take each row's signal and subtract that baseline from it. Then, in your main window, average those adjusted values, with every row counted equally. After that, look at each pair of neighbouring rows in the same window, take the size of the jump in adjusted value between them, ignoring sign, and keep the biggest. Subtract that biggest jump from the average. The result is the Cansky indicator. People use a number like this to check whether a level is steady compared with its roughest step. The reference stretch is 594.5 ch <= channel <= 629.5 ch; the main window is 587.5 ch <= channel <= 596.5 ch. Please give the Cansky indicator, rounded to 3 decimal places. 0.030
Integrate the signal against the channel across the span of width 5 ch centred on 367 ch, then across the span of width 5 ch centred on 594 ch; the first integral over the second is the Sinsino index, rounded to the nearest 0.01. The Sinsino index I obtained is 1.24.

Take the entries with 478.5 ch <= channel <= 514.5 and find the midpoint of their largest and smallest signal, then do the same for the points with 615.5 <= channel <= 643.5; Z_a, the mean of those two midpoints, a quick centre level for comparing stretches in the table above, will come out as 0.92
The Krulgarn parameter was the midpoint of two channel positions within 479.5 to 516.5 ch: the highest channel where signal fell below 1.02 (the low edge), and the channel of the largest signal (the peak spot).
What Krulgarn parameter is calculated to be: 499.5 ch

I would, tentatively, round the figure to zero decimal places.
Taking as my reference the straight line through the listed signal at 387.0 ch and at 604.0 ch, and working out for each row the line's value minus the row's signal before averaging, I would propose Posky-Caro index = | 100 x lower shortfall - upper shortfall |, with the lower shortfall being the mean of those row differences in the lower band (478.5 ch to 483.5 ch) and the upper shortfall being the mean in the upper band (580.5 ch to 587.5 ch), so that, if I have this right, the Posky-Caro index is 41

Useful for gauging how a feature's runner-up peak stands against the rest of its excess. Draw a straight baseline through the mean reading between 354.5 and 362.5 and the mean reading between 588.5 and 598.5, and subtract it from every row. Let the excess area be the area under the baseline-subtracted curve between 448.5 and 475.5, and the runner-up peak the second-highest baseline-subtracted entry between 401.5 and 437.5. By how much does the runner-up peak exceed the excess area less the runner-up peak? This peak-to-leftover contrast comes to 6.9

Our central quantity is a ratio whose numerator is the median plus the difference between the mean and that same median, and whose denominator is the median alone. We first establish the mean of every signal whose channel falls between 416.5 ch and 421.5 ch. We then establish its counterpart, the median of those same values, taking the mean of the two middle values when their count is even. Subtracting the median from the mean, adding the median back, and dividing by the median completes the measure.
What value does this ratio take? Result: 0.99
